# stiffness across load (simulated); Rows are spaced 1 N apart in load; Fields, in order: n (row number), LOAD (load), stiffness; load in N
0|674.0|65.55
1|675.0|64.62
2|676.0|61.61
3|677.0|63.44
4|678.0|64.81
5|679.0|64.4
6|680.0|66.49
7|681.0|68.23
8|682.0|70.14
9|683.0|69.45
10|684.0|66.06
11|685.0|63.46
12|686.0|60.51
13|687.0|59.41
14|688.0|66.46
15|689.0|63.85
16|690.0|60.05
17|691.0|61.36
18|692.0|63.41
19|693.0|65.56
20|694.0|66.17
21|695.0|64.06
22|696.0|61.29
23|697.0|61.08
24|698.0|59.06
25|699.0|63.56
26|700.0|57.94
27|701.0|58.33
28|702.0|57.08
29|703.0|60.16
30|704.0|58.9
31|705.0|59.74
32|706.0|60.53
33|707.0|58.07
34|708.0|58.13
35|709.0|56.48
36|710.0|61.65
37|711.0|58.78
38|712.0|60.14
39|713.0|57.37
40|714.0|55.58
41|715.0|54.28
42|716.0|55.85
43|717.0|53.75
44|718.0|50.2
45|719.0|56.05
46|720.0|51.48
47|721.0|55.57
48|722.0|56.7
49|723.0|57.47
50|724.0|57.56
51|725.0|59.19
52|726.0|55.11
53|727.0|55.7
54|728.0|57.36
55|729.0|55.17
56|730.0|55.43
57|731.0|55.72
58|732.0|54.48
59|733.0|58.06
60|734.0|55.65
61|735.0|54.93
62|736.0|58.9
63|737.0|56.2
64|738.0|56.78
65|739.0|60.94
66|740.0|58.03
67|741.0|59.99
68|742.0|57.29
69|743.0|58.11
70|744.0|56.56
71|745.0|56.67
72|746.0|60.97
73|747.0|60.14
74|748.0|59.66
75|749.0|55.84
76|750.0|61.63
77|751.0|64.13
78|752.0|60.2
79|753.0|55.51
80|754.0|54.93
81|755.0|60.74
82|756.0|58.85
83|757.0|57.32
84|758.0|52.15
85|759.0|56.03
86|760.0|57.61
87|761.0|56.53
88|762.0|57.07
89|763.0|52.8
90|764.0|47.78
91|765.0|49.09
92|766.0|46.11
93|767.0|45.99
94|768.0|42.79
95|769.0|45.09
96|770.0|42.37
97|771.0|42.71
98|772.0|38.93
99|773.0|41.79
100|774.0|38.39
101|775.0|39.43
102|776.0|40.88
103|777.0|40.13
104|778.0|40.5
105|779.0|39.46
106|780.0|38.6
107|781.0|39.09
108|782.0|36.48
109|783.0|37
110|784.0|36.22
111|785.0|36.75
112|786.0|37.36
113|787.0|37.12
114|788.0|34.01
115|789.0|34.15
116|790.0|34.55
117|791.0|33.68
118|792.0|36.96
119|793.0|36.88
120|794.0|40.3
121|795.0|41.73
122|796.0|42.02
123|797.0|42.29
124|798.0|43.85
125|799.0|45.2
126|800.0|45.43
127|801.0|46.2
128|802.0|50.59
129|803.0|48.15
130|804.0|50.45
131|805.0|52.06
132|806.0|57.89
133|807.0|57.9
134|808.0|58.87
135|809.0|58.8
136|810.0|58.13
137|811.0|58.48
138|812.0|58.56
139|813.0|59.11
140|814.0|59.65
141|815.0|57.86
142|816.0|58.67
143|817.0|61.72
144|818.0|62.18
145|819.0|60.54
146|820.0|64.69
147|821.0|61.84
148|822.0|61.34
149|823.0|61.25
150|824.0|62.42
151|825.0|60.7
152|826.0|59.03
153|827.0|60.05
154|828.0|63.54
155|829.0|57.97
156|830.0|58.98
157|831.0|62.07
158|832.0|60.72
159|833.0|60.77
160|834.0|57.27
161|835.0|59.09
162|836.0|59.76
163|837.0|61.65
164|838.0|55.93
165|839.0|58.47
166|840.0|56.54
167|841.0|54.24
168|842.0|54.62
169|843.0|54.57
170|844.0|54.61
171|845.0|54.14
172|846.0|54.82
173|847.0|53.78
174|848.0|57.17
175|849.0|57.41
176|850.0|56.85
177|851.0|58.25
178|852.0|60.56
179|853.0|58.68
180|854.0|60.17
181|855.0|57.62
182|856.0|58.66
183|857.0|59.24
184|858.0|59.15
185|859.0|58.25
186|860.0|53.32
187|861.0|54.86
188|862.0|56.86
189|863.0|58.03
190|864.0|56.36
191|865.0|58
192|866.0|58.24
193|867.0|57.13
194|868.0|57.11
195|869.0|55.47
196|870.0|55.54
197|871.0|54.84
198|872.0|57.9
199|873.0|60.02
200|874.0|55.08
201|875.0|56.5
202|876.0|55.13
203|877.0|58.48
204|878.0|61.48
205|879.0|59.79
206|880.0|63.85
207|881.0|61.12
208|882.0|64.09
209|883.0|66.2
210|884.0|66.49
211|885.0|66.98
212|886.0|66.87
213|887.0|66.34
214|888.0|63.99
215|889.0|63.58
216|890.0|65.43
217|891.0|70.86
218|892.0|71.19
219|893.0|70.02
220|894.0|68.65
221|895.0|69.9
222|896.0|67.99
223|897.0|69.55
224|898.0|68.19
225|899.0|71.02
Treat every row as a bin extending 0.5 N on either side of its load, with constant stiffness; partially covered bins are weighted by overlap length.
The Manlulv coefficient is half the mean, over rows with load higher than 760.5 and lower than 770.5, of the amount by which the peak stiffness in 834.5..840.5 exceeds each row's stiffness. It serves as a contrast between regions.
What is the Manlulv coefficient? 7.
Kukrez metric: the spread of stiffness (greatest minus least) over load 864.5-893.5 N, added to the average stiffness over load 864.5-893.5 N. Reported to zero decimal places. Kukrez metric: 78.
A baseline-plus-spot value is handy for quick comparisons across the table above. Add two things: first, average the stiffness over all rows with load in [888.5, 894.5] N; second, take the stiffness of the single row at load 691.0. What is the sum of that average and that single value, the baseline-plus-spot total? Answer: 130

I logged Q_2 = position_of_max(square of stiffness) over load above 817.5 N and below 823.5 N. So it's 820.0 N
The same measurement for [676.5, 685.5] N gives 682.0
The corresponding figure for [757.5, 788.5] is 760.0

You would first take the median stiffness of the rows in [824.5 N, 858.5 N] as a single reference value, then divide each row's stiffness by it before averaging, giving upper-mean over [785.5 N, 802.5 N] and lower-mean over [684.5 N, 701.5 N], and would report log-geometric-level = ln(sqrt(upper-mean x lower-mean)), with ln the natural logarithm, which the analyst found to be -0.16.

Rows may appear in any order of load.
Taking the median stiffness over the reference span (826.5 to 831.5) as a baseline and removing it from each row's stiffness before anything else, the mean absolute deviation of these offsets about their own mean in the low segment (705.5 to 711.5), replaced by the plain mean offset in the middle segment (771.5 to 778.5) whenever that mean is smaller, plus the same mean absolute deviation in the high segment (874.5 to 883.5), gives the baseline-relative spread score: -17.1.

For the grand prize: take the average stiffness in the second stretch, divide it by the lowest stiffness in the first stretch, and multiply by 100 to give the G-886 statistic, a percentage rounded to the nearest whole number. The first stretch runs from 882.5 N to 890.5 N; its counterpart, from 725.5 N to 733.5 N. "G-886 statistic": 88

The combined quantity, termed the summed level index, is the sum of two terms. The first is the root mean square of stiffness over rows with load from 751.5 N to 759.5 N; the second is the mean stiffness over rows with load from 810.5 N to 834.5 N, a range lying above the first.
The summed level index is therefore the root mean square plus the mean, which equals 117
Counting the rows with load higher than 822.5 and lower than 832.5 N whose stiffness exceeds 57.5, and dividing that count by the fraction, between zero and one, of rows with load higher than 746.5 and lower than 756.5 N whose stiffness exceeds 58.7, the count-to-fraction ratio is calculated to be 14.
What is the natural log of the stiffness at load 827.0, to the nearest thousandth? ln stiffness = 4.095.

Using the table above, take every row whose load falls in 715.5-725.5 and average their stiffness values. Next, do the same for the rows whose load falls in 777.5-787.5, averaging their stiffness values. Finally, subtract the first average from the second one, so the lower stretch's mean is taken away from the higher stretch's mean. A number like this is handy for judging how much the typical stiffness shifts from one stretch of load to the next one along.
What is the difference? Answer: -18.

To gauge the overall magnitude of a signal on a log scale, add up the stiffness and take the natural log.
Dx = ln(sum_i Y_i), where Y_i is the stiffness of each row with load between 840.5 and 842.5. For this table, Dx 4.69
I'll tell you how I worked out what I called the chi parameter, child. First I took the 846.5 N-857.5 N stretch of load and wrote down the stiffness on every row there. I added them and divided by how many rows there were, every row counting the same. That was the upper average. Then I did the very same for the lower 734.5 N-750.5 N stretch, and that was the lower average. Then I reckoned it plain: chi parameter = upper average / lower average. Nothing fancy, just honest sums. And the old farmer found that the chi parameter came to 1.00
